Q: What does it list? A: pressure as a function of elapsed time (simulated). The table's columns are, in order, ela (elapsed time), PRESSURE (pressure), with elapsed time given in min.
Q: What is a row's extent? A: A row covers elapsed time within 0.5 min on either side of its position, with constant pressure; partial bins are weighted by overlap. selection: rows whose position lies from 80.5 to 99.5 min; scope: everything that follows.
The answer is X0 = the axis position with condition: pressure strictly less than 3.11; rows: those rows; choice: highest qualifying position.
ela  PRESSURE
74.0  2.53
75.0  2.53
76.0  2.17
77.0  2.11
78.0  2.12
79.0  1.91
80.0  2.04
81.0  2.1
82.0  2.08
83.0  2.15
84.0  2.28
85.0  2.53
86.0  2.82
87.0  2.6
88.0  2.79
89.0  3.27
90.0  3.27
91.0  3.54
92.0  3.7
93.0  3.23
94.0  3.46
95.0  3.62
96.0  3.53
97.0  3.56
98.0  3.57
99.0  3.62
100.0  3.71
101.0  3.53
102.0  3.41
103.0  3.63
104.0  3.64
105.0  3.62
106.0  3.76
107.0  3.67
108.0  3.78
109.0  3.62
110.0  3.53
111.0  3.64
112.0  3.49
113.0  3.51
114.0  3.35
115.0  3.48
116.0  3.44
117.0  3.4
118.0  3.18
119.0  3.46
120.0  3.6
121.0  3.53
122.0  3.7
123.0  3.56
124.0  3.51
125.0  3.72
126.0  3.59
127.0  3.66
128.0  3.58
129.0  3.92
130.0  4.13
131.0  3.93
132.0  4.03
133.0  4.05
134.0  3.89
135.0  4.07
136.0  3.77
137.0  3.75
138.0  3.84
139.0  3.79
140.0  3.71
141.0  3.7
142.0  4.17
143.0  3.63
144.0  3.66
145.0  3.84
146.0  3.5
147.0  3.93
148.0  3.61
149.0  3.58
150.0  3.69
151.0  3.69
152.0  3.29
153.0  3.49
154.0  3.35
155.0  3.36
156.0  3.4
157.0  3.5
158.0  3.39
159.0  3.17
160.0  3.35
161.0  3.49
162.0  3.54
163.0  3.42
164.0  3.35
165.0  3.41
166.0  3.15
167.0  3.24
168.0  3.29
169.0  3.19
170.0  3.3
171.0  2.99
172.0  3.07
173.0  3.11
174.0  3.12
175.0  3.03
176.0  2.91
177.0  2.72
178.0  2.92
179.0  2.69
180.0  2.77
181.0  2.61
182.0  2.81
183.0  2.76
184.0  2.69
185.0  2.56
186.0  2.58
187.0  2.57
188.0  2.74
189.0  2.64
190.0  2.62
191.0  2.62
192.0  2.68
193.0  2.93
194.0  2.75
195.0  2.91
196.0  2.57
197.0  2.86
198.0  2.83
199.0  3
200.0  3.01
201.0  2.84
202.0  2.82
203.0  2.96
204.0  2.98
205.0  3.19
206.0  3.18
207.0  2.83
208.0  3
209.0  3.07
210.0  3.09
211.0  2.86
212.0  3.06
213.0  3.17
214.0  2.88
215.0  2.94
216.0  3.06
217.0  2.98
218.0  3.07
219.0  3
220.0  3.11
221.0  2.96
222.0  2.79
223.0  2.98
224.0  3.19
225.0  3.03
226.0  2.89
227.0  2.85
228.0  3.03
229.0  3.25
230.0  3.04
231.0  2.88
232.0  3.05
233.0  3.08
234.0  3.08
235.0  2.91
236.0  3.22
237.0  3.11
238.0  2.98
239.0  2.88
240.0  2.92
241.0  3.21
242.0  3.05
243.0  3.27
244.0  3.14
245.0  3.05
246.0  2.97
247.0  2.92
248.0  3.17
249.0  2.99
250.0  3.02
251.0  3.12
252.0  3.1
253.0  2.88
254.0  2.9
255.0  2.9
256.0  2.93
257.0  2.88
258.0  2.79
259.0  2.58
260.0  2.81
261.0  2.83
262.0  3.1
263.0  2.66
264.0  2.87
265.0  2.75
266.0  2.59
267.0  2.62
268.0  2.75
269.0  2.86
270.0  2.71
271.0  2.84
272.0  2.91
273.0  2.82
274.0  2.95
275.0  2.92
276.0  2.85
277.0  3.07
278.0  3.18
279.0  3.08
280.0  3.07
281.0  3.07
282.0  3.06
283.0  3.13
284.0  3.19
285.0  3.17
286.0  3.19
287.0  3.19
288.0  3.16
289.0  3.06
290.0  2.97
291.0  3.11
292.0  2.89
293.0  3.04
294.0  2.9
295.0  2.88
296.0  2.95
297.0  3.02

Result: 88.0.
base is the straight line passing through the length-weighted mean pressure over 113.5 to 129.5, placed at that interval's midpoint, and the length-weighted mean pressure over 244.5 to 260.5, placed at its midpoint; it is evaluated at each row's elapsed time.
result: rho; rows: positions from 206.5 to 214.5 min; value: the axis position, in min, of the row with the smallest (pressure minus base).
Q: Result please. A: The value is 207.0 min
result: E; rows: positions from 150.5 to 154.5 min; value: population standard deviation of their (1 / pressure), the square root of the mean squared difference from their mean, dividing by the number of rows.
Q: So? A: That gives 0.0126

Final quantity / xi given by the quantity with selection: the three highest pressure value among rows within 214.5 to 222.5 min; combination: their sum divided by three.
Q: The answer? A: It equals 3.08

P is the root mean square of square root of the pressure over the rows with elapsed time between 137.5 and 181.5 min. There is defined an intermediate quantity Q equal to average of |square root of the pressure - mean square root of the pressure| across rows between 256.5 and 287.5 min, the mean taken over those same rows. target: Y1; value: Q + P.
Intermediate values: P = 1.83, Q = 0.047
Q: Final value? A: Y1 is 1.88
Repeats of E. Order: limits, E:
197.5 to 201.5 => 0.0100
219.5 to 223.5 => 0.0132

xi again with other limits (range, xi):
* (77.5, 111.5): 3.75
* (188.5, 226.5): 3.19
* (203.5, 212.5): 3.15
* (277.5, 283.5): 3.13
